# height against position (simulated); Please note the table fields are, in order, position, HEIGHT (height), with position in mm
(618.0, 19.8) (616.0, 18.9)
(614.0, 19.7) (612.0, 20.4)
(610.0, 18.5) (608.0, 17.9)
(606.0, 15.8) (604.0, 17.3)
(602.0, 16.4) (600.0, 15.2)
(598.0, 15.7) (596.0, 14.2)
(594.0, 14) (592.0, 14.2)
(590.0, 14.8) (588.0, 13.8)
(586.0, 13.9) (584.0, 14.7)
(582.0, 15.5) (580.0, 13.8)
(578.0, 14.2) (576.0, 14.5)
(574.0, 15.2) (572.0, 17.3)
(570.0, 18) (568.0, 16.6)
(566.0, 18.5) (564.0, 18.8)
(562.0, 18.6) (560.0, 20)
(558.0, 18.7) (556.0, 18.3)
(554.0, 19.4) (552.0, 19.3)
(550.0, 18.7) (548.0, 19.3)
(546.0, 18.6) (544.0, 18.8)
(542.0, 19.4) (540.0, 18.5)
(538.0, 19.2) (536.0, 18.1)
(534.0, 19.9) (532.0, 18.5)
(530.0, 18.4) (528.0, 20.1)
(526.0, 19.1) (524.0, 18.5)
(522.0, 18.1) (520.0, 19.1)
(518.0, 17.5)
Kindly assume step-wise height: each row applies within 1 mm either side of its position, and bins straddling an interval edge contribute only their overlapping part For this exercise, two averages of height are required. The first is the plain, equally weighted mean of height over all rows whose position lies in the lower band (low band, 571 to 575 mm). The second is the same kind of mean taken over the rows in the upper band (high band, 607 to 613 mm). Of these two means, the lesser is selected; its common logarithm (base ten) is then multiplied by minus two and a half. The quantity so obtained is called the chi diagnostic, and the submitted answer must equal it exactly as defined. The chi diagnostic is -3.03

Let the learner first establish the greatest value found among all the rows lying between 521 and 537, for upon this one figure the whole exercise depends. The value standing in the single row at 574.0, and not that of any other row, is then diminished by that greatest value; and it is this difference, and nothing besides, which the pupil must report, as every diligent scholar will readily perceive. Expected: -4.9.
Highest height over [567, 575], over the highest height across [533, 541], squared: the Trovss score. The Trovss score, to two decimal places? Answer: 0.82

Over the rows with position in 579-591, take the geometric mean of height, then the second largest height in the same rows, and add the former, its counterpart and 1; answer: 30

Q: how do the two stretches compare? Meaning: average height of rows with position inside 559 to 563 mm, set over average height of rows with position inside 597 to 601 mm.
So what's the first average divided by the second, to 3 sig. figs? 1.25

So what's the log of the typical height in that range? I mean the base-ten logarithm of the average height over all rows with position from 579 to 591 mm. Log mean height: 1.16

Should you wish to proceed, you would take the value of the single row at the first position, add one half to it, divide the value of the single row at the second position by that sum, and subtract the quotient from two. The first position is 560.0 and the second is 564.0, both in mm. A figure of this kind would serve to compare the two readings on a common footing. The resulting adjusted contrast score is 1.08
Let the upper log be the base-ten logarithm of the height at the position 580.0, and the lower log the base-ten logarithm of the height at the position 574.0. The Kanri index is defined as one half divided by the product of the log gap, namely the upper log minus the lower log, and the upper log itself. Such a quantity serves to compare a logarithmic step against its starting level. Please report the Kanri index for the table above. -10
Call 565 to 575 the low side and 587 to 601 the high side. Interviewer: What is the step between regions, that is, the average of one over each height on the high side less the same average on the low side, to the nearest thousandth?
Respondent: 0.010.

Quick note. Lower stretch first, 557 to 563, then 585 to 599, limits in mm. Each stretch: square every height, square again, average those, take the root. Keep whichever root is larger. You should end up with 366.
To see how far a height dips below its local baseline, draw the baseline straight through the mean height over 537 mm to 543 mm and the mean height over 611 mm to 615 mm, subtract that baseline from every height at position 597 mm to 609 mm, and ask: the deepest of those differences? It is -4.7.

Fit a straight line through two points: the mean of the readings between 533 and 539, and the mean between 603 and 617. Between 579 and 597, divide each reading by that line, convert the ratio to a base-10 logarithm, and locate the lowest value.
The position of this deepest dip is 580.0 mm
